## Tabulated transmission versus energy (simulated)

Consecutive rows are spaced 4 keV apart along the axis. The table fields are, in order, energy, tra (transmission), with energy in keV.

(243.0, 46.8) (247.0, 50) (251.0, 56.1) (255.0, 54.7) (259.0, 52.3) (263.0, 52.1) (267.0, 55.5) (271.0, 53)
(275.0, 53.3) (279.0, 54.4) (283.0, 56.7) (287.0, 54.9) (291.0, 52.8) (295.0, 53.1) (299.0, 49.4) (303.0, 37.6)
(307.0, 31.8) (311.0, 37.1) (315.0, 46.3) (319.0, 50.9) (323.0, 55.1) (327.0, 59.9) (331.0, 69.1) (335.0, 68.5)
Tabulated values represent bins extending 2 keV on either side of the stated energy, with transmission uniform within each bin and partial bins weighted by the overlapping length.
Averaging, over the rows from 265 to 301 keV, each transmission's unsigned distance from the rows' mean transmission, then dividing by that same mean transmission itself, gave 0.03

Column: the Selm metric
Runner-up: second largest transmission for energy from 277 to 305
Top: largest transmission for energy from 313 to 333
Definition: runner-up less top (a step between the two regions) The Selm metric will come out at -14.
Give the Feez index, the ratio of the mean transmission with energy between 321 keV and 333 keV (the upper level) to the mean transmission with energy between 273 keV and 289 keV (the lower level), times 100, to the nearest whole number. 112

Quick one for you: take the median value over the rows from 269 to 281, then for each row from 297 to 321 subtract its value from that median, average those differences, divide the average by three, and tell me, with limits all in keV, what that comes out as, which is 4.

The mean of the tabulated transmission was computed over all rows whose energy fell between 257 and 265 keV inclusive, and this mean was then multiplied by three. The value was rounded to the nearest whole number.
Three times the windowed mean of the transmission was 157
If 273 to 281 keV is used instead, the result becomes 162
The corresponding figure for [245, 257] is 161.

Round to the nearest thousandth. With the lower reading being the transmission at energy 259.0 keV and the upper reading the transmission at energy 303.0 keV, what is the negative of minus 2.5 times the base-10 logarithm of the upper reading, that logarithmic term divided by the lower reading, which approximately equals 0.075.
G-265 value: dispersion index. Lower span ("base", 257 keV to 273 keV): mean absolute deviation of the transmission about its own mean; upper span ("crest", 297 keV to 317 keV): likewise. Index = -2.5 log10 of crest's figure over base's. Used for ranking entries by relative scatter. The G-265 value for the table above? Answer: -1.79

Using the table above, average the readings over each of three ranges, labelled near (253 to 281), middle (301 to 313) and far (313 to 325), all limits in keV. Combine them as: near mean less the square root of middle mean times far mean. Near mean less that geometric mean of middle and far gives 11.2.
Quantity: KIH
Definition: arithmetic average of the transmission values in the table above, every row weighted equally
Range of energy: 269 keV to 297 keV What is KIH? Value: 54.0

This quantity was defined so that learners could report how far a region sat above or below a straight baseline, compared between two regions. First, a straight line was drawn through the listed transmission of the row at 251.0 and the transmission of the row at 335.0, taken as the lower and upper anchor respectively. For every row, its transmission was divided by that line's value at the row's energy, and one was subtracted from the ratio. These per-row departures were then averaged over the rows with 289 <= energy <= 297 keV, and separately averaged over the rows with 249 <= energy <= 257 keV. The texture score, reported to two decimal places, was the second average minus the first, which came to 0.13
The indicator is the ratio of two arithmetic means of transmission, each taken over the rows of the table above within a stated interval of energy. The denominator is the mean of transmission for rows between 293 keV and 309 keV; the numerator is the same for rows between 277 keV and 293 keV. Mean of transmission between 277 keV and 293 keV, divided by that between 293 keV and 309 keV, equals 1.27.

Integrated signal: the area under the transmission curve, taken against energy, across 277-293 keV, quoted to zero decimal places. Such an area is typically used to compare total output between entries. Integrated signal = 875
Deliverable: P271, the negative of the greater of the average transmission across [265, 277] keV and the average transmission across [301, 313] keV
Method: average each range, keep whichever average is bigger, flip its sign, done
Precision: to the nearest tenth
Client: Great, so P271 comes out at -53.9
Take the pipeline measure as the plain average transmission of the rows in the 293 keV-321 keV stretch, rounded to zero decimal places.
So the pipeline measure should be 44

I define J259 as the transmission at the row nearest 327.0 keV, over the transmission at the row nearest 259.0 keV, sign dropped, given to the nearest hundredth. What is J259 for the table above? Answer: 1.15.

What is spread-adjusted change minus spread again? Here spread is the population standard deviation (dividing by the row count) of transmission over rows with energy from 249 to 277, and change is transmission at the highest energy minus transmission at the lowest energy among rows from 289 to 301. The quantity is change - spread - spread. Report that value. -6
